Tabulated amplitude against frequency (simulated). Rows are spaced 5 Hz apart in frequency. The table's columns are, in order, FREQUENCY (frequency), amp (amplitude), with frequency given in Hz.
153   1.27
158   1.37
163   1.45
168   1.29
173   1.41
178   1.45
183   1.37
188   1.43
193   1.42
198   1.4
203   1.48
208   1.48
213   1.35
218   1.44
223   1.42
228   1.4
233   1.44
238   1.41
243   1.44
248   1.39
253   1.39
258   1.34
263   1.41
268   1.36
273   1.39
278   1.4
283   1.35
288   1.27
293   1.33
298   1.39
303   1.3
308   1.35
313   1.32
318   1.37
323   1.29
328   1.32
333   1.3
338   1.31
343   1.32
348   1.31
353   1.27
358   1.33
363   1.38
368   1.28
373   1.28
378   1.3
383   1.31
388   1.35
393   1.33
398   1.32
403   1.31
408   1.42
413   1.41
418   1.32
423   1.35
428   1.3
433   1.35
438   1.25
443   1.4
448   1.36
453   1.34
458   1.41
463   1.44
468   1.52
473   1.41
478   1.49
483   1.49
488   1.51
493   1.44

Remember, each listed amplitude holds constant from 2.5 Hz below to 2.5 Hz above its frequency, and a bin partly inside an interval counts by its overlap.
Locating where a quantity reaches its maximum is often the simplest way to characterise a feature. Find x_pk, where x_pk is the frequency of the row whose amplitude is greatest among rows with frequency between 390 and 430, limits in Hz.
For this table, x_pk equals 408 Hz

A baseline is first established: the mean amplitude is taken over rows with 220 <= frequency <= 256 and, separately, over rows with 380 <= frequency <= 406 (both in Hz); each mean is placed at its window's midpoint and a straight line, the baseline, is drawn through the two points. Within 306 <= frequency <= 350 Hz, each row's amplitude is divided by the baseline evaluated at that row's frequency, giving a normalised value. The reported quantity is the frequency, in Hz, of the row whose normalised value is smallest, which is 323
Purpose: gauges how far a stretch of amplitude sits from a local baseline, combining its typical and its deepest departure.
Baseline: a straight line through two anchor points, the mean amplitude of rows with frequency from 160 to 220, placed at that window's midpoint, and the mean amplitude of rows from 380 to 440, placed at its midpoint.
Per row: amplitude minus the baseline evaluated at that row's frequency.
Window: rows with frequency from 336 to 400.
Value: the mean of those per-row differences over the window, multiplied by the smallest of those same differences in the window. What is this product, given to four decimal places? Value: 0.0031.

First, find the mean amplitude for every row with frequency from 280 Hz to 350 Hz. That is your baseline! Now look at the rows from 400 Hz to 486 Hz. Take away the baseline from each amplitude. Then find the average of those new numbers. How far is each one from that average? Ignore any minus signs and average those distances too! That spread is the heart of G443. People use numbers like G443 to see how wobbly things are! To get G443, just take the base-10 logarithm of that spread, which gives -1.220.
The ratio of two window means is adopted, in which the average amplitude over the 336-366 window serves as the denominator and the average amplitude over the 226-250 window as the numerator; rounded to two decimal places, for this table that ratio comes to 1.07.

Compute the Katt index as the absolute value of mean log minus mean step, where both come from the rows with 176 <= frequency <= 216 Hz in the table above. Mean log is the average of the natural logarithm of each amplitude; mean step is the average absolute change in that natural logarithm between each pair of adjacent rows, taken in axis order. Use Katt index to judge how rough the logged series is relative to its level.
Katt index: 0.314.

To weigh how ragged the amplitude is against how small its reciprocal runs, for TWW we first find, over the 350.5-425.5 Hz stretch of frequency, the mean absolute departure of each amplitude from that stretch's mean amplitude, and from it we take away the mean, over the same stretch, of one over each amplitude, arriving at -0.72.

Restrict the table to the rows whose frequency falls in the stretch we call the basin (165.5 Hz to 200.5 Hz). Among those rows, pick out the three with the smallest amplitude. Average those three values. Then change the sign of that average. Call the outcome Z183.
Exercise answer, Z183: -1.35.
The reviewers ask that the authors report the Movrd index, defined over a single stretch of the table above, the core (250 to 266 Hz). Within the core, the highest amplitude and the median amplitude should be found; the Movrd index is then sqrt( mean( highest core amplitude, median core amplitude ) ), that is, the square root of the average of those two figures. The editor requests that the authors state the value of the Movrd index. 1.183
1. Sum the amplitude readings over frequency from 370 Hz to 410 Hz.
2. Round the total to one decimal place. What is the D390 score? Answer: 10.6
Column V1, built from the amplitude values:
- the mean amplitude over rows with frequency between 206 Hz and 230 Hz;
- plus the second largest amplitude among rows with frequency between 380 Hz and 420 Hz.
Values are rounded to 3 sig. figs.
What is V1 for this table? 2.83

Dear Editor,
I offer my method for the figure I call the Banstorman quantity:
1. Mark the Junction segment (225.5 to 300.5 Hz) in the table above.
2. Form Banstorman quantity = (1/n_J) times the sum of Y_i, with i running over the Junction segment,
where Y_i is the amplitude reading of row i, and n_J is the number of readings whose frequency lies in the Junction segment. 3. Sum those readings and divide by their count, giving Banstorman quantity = 1.38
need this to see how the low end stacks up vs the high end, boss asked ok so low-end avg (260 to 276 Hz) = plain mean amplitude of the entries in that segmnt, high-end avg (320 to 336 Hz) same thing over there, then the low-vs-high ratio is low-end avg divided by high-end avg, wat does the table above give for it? 1.06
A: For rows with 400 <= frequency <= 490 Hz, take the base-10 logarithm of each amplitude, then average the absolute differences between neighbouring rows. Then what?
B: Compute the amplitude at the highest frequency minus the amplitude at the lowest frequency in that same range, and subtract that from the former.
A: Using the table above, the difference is -0.18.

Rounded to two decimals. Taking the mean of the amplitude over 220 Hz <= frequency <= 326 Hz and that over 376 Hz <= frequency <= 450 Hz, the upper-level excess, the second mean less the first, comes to -0.03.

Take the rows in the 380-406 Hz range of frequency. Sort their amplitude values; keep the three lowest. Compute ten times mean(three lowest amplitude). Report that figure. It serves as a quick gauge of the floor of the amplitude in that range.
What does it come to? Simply 13.1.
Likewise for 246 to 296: 13.1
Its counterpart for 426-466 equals 13.0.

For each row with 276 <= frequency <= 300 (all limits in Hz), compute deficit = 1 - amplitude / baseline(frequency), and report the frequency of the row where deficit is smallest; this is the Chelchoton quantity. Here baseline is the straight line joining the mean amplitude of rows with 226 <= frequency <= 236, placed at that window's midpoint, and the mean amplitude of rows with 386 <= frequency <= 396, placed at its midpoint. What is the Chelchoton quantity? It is 298 Hz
